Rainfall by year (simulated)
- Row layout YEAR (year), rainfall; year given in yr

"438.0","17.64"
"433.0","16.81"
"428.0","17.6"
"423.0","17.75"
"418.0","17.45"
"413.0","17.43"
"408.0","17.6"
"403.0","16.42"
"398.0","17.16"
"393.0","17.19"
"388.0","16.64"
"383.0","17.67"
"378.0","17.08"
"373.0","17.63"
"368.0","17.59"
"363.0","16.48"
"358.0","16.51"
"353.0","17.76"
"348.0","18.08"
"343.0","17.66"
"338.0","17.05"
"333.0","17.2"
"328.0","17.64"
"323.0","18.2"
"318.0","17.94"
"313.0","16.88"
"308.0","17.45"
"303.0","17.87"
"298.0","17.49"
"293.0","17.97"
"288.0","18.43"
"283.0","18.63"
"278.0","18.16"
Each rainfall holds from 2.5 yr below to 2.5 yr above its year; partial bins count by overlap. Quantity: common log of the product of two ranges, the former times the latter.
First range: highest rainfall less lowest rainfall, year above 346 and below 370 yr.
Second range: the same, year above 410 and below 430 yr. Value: -0.3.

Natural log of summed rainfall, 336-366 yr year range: 4.64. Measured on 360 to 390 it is 4.64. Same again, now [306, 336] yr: 4.66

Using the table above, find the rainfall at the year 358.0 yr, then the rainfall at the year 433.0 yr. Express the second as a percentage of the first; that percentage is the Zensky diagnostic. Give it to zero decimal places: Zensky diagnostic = 102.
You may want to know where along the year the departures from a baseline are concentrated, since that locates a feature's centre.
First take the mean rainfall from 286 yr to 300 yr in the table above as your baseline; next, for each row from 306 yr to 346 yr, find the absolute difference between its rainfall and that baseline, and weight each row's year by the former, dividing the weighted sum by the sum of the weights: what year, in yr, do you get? 325.5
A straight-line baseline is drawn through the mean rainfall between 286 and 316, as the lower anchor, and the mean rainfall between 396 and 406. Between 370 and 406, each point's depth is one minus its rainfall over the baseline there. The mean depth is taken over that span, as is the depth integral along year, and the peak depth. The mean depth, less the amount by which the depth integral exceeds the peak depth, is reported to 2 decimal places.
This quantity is 0.44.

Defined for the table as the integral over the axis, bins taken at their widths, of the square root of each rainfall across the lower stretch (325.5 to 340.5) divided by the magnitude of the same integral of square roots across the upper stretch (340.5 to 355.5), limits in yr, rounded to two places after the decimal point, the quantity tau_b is 0.98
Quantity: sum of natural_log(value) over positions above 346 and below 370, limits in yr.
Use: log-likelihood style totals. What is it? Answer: 14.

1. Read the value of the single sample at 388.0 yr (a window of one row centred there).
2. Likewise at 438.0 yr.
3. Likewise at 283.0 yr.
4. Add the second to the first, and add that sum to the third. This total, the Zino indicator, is 52.9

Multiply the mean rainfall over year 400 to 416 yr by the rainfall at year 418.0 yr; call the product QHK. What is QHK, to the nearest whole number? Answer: 299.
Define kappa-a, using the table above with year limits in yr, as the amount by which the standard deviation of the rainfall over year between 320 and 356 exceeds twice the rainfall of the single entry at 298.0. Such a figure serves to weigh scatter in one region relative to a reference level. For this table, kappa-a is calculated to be -34.6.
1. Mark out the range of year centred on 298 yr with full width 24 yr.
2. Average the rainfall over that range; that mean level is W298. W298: 17.8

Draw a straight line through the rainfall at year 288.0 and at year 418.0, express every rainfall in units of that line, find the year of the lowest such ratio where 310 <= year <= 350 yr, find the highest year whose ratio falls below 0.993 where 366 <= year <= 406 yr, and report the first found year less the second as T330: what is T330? -90 yr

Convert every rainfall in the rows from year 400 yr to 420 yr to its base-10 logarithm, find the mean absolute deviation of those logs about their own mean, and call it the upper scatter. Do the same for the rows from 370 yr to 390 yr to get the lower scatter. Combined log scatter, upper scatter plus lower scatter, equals 0.020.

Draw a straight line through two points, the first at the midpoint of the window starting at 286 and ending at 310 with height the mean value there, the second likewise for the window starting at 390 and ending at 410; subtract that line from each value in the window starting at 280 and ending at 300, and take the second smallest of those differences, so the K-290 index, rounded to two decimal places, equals 0.09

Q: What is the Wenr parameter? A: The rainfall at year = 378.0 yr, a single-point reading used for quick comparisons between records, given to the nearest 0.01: 17.08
